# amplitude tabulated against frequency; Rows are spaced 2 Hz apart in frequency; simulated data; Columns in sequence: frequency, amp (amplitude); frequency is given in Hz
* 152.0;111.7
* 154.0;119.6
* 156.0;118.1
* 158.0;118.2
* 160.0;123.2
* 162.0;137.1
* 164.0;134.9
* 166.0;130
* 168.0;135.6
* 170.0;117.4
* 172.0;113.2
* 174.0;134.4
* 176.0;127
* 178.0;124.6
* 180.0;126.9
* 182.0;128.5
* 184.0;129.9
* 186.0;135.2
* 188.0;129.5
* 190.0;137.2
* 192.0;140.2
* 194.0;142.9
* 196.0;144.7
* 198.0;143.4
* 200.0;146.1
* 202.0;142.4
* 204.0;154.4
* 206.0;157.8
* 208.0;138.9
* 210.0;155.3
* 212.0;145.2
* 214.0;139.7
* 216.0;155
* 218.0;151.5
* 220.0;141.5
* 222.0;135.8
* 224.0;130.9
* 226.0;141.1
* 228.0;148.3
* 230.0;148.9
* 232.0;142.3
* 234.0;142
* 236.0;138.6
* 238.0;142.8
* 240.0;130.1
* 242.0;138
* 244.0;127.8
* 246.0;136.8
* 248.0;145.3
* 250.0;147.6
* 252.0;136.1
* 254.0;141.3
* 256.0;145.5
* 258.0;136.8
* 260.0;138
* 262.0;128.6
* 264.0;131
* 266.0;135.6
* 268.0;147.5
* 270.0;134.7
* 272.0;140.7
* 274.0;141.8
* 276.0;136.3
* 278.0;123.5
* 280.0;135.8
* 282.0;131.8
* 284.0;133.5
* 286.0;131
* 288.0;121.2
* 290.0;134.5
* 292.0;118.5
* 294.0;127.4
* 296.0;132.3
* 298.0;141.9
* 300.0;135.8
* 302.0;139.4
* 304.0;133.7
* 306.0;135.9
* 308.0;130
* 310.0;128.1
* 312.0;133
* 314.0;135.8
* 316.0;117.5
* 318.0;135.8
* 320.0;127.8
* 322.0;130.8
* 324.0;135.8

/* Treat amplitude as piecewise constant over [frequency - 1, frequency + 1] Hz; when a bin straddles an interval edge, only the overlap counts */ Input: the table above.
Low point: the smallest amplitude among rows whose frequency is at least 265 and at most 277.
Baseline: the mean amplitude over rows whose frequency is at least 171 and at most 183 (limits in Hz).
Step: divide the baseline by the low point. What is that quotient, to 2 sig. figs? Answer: 0.93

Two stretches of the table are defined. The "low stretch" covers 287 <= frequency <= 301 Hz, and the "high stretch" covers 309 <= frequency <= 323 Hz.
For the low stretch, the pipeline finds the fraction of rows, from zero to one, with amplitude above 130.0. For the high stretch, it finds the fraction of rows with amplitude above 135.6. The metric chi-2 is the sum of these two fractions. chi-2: 0.9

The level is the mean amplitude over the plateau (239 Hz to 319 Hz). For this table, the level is 134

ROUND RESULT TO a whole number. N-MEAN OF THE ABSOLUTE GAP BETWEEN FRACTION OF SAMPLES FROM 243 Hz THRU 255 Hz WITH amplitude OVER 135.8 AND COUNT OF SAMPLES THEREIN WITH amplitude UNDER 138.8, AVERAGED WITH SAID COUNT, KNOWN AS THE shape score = 3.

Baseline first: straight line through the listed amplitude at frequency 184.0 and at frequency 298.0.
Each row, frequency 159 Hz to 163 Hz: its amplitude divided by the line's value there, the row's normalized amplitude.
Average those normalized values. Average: 1.02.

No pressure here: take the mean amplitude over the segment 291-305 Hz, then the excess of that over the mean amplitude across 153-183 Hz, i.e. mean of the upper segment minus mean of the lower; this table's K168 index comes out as 7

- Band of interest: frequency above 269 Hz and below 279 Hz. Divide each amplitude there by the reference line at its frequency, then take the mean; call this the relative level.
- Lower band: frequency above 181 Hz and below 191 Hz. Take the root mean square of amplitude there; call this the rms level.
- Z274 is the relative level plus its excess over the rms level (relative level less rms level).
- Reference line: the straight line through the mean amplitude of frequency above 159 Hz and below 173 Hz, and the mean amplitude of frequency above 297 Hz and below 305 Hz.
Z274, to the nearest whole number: -130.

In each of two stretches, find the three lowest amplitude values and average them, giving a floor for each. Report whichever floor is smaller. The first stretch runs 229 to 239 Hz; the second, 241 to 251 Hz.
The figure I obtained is 134.2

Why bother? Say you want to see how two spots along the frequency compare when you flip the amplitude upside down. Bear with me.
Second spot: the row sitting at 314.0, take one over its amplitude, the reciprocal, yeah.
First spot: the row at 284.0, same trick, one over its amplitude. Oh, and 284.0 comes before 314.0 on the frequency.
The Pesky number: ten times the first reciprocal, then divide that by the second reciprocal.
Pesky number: 10.2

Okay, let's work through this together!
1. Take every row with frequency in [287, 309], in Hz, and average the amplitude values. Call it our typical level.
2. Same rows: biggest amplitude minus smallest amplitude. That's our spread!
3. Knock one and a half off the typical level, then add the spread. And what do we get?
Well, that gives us 154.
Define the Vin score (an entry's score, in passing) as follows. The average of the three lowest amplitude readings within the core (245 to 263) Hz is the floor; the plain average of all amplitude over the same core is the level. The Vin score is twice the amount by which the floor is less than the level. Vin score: 11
